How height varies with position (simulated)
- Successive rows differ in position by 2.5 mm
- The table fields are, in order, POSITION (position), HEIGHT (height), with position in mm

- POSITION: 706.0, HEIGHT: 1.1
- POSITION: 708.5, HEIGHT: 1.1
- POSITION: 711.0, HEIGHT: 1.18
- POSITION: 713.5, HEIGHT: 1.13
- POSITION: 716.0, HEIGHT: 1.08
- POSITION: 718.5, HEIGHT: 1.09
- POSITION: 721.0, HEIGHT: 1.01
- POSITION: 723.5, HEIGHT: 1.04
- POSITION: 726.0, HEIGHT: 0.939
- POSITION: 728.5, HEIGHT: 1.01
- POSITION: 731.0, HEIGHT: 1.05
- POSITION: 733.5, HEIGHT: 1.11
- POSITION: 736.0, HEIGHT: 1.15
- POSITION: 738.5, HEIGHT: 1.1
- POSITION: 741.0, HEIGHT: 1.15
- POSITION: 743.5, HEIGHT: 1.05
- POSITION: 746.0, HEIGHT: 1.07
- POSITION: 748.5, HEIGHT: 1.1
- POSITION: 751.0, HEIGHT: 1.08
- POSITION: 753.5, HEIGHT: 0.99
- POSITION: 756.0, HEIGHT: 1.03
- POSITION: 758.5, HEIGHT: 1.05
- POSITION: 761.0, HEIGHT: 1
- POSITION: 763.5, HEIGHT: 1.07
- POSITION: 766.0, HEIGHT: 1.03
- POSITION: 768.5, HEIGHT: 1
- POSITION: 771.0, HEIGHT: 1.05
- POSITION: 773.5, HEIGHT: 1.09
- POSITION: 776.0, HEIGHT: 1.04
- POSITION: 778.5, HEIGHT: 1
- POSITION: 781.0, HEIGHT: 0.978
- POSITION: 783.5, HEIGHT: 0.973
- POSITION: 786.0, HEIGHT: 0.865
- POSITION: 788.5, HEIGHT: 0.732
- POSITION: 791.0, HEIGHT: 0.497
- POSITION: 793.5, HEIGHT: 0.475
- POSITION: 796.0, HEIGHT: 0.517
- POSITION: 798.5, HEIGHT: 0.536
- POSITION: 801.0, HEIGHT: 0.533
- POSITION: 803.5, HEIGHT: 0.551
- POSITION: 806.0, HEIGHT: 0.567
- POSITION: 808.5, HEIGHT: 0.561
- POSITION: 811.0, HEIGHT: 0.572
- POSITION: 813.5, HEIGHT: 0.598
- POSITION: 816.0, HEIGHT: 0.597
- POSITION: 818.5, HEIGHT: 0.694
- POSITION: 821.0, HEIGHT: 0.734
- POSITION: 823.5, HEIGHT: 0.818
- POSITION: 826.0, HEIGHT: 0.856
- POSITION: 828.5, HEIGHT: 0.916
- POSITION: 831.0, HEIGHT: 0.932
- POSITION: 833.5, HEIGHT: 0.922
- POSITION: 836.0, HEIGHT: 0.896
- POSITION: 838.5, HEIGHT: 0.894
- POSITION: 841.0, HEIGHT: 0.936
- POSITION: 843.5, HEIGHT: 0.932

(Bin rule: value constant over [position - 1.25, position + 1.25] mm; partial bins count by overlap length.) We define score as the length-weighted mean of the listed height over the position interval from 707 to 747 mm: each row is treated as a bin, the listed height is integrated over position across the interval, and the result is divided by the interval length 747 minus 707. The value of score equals 1.08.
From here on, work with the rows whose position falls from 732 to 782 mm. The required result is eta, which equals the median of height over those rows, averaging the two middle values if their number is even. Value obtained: 1.05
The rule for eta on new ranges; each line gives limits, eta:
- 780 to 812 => 0.56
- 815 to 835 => 0.84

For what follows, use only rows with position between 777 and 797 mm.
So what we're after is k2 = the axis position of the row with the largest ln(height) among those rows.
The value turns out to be 778.5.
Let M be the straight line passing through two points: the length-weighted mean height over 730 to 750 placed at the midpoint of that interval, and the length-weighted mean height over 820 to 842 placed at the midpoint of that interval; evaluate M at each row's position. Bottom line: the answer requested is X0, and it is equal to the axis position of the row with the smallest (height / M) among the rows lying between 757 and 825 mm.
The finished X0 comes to 793.5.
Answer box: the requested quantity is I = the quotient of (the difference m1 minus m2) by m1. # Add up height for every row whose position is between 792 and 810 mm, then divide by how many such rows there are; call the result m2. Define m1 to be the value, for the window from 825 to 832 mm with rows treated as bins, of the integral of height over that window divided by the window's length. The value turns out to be 0.4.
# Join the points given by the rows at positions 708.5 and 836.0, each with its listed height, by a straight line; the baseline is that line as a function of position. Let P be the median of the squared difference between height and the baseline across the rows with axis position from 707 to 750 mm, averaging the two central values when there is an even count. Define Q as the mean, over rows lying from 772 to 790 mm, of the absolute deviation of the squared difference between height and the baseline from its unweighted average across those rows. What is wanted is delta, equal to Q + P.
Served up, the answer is 0.016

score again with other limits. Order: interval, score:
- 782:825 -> 0.64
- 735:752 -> 1.10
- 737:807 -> 0.90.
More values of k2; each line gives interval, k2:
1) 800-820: 818.5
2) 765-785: 773.5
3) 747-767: 748.5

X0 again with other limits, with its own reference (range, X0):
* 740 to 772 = 753.5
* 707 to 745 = 726.0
